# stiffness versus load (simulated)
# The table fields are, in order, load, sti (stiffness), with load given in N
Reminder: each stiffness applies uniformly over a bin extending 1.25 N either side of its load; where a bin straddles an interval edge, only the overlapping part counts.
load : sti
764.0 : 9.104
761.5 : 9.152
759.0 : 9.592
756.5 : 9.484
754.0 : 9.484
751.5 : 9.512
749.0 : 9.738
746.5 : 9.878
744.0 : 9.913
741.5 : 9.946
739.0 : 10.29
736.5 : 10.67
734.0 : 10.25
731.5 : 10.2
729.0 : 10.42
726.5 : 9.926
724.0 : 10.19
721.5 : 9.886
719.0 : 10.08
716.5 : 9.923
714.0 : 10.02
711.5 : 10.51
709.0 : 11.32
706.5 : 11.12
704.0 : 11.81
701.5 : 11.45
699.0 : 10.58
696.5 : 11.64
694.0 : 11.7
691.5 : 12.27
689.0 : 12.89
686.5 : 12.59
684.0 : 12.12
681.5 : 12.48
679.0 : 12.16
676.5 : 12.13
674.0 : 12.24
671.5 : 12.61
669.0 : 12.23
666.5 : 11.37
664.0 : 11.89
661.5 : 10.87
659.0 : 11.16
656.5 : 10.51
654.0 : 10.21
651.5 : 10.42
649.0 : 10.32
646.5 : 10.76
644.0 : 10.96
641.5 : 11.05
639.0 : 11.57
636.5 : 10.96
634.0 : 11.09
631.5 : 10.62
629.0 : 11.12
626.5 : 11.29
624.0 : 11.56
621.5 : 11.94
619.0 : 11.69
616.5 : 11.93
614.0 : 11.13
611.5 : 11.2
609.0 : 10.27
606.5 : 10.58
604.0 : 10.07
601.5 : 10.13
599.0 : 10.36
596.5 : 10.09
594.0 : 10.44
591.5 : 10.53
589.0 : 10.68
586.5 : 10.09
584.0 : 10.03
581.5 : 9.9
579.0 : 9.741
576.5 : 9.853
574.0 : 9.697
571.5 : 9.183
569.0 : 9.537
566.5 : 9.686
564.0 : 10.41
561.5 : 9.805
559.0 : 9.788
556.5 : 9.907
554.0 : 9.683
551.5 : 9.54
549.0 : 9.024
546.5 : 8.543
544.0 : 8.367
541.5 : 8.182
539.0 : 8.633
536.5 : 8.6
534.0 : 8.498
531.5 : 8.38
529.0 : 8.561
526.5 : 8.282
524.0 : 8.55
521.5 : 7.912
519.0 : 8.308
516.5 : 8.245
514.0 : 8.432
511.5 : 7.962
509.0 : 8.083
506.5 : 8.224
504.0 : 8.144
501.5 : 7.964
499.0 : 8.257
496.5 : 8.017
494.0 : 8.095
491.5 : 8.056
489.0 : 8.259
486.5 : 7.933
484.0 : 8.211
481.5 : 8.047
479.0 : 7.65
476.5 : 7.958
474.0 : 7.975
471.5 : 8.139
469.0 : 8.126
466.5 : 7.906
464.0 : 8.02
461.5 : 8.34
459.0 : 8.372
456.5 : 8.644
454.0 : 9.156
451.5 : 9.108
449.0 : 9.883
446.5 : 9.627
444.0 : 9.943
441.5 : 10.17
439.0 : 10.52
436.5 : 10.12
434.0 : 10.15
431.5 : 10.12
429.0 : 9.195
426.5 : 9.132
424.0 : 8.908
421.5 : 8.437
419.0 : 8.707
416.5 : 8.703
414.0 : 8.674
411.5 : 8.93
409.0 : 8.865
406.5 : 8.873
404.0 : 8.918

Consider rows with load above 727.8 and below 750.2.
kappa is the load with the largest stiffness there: 736.5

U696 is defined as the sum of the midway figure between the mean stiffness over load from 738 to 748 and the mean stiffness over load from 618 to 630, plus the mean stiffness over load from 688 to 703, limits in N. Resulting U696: 22.5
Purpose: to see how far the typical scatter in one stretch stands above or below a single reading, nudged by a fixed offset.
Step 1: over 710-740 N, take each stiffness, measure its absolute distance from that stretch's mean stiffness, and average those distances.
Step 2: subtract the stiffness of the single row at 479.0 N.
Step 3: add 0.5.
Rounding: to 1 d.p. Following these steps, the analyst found -7.0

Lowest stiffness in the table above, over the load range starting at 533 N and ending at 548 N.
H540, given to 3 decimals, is 8.182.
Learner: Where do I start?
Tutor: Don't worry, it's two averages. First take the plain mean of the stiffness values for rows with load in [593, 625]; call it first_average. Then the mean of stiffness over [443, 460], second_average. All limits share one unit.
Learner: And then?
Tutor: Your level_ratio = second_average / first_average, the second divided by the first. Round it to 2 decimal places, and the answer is 0.85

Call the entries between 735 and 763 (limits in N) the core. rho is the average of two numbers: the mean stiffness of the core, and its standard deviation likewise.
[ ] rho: 5.1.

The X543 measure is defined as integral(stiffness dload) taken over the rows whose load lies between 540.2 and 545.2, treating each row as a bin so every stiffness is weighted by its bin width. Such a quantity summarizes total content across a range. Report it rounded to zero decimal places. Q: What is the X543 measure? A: 41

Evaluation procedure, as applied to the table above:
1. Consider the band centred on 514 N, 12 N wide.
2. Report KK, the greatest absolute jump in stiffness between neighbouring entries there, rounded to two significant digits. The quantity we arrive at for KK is 0.47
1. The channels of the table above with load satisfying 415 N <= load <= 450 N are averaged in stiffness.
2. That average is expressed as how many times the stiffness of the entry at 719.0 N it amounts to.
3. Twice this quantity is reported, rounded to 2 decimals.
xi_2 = 1.89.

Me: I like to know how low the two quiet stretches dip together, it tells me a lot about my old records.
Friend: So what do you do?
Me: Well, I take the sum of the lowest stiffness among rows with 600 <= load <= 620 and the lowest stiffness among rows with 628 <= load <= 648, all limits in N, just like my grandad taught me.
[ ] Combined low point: 20.7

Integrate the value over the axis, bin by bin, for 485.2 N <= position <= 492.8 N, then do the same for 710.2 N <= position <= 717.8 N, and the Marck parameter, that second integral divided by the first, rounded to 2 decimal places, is 1.26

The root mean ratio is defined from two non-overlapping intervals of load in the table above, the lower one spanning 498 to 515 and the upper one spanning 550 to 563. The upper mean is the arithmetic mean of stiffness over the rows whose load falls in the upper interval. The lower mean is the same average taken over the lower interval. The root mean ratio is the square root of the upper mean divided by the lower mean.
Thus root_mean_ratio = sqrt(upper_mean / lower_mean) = 1.09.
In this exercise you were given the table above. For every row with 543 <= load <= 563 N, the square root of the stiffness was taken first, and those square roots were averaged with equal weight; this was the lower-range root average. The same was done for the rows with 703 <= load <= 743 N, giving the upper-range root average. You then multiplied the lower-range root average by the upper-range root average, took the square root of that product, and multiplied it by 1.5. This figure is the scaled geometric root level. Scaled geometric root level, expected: 4.71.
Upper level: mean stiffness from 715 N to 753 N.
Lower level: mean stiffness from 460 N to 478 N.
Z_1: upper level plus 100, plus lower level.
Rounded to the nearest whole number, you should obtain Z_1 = 118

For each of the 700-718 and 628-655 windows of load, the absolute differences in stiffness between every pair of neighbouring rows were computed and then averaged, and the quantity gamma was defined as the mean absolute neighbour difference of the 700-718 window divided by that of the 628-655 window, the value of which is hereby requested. 1.35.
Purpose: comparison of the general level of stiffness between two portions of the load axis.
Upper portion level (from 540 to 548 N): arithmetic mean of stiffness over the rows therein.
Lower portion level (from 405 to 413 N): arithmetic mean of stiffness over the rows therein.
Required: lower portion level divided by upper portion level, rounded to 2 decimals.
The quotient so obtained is 1.06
